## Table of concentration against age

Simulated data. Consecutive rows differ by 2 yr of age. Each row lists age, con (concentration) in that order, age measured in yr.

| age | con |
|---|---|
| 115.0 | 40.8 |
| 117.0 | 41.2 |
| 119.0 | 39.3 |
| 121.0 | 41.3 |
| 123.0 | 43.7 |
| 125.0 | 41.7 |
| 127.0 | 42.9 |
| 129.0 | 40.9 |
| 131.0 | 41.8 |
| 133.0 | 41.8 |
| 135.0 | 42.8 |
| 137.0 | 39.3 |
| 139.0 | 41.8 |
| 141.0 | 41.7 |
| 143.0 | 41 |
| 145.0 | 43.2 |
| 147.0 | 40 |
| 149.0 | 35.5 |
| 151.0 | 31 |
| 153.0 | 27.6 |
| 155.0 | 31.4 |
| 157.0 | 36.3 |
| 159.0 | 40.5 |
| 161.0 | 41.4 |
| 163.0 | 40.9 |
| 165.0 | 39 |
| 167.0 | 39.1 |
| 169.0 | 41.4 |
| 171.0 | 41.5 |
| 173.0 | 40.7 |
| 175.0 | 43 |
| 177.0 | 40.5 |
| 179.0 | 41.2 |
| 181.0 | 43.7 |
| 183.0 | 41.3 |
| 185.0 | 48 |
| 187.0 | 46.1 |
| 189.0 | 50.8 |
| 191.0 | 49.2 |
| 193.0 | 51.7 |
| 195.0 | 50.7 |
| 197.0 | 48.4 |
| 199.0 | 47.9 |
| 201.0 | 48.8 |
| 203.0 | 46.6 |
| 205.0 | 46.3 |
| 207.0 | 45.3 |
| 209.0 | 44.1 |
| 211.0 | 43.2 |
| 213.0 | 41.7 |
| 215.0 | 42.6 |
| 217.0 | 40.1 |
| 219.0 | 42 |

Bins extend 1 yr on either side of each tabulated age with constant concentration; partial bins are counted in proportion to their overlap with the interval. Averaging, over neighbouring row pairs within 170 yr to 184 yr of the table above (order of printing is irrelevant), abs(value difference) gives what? 1.9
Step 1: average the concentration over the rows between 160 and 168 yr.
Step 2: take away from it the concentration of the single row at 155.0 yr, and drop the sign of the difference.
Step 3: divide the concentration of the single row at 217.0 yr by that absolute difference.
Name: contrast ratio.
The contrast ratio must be 4.6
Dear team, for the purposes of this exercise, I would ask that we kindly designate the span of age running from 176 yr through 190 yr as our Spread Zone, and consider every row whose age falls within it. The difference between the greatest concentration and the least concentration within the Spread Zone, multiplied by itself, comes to 106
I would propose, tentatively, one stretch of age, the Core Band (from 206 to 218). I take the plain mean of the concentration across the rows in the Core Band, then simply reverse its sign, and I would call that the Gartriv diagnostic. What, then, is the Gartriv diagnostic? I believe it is -42.8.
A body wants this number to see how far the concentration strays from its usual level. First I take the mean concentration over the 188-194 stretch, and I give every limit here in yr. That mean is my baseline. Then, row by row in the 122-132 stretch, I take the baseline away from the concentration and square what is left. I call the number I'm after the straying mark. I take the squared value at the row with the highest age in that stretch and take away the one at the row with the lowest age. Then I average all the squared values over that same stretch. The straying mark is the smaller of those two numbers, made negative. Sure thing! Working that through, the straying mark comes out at -30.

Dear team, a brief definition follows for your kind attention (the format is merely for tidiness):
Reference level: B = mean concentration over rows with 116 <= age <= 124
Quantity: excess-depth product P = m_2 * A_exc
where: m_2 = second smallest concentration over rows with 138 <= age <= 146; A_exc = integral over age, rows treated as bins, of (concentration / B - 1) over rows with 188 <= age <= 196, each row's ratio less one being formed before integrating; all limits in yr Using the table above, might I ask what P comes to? 74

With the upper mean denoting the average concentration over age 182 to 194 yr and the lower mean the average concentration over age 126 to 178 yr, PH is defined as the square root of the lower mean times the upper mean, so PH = 43.5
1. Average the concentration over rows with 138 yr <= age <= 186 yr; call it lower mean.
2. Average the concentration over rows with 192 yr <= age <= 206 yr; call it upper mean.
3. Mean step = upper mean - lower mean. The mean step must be 9.0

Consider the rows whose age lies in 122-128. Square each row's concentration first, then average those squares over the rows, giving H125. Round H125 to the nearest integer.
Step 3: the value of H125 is 1830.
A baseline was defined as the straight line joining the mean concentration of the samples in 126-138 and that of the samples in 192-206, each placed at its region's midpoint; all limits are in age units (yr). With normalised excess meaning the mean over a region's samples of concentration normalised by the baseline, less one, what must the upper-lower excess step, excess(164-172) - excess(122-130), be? -0.15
